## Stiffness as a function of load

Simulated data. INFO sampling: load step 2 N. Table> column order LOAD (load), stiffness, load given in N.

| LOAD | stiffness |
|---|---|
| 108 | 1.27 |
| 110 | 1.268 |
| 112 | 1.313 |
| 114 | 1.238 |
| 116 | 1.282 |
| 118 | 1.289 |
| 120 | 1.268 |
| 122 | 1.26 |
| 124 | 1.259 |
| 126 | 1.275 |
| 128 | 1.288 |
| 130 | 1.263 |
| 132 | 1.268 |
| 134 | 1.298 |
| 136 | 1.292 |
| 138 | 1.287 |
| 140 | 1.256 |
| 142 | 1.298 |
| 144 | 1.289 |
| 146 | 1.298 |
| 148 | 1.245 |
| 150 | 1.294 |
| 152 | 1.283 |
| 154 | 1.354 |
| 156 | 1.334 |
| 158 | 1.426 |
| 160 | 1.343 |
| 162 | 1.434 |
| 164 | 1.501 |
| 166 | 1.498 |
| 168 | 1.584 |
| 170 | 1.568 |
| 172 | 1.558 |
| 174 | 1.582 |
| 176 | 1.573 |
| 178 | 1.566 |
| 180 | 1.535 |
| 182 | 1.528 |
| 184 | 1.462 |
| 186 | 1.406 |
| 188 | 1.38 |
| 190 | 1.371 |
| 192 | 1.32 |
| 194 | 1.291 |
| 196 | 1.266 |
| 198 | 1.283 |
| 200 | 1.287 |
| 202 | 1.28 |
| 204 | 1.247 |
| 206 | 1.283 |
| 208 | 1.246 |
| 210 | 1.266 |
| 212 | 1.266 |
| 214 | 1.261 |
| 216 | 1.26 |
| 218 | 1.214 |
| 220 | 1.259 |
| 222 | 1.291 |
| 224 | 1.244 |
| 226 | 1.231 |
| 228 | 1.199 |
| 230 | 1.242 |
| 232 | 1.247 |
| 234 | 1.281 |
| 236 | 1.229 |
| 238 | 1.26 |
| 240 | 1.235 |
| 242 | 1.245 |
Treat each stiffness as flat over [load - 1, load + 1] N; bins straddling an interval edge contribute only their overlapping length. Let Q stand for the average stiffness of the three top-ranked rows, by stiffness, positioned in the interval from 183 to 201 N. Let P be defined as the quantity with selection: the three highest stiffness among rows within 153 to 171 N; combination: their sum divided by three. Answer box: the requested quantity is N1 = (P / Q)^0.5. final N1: 1.05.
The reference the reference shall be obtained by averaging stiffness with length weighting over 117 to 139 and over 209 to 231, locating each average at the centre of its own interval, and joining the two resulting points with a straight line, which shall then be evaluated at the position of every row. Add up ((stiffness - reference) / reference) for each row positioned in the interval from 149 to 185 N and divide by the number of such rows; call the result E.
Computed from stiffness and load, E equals 0.161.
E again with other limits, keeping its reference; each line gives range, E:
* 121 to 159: 0.016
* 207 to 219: 0.001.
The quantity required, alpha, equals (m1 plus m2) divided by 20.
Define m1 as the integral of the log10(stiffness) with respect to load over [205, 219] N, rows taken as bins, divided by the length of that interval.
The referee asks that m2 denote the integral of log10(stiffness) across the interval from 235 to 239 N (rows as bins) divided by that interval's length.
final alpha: 0.010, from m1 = 0.099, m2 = 0.095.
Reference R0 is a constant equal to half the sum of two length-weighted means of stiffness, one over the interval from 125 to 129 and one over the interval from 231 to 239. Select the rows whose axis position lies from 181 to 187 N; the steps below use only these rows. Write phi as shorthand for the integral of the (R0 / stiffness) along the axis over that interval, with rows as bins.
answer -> 5.2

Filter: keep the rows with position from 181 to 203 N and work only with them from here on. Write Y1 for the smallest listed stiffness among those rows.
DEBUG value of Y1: 1.266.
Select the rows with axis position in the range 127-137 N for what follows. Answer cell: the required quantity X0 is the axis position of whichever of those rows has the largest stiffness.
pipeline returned 134 N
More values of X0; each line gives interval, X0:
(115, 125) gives 118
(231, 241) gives 234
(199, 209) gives 200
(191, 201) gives 192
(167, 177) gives 168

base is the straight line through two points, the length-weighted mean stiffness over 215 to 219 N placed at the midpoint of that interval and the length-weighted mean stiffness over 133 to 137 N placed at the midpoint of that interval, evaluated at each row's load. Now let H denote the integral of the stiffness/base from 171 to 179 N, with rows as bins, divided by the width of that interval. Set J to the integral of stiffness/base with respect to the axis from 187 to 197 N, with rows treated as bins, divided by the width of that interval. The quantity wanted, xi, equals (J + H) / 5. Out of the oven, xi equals 0.459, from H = 1.24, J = 1.06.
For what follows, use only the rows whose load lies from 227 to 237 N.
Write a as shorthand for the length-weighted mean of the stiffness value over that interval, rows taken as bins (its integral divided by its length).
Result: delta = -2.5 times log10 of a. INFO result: -0.23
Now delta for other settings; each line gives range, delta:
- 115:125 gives -0.26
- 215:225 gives -0.25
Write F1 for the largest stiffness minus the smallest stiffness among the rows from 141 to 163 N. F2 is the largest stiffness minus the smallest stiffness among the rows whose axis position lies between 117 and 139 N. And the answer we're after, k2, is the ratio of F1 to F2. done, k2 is 4.8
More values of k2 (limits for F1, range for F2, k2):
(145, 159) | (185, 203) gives 1.3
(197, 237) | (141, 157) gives 0.8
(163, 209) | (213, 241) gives 3.7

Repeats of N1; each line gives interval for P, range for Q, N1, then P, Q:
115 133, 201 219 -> 1.00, 1.29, 1.3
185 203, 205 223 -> 1.04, 1.39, 1.3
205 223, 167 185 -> 0.90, 1.28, 1.6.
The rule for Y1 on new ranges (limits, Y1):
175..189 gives 1.38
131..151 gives 1.245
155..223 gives 1.214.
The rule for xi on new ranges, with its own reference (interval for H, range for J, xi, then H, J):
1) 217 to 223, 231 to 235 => 0.409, 1.02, 1.03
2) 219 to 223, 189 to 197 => 0.416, 1.03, 1.05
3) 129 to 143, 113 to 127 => 0.392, 0.99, 0.97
